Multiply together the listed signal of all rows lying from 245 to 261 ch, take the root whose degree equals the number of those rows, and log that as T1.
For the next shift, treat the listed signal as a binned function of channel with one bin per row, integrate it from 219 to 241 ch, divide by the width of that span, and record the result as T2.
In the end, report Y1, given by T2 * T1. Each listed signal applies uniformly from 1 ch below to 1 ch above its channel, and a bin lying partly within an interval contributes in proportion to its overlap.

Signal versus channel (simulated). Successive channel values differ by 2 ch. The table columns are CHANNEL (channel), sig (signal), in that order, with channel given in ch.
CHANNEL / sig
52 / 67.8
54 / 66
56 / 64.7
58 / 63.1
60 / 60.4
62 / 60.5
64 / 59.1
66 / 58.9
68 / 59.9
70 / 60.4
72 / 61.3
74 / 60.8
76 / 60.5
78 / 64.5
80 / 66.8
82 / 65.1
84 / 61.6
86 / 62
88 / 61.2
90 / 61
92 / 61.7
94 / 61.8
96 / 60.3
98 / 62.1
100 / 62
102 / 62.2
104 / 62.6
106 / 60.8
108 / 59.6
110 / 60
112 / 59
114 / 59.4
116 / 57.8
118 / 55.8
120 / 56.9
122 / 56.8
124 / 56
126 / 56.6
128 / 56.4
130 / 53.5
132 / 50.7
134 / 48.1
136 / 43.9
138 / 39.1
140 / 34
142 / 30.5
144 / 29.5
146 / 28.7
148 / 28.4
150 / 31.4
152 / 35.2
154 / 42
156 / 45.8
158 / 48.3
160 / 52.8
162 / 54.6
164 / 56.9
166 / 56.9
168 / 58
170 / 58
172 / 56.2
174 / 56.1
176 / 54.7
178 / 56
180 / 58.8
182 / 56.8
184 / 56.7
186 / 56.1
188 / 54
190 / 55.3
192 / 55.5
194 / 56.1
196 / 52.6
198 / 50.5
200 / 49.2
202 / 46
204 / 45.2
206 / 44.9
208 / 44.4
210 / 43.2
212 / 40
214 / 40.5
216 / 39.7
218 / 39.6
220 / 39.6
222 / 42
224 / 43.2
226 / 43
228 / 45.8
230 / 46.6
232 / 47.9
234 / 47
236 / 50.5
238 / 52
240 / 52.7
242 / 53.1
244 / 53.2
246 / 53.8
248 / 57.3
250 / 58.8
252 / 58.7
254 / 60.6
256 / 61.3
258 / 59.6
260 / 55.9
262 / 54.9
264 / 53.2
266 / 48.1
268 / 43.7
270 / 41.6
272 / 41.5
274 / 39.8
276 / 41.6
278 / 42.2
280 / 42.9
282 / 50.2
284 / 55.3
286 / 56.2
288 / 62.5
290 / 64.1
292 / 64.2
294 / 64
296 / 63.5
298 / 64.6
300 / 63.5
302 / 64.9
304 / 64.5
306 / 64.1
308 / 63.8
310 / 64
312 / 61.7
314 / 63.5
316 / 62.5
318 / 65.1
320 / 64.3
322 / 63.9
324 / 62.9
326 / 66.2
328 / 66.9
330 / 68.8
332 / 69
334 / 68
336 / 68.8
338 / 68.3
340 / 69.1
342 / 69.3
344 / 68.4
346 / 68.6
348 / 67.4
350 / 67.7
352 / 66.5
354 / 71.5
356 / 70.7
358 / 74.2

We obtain 2700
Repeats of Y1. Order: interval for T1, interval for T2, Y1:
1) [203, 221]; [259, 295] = 2143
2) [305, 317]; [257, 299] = 3343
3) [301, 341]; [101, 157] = 3182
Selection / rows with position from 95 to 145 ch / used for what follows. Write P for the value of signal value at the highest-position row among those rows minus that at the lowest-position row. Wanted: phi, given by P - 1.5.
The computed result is -32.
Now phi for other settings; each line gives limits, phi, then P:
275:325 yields 20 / 21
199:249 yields 7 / 8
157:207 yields -5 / -3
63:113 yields -2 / 0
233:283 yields 2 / 3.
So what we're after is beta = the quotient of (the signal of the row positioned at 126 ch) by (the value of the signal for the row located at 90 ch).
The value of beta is 0.93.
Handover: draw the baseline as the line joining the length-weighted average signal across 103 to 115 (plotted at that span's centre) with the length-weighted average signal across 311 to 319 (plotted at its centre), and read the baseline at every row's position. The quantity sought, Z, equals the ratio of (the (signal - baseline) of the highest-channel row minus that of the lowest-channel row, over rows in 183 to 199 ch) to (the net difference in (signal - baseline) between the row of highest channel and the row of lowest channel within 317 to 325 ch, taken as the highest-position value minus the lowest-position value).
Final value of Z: 2.8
